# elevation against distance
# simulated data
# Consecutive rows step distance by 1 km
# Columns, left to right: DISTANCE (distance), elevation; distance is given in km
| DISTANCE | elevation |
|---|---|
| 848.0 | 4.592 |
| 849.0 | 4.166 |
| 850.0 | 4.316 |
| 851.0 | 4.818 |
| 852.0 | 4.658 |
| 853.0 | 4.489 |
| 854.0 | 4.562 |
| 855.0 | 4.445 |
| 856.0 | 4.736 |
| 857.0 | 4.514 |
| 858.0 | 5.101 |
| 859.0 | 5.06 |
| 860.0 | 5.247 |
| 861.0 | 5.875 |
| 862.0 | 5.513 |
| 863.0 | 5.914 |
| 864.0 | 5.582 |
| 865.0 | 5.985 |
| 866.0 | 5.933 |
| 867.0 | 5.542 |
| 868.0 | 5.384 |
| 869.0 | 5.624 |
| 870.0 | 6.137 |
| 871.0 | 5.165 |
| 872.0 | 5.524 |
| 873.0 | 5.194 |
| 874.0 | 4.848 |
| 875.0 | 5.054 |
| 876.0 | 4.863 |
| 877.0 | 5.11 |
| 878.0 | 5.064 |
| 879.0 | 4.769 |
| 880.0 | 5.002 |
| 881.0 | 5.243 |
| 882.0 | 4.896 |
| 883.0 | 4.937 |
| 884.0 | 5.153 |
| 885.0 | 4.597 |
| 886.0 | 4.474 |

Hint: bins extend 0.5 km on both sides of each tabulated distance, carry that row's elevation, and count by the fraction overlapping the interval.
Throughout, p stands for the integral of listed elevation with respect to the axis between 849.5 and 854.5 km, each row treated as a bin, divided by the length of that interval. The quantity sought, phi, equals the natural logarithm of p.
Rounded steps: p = 4.57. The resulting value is 1.52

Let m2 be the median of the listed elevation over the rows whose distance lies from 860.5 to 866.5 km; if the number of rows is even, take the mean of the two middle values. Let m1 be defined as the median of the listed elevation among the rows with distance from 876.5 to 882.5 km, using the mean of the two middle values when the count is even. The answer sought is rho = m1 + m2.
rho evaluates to 10.9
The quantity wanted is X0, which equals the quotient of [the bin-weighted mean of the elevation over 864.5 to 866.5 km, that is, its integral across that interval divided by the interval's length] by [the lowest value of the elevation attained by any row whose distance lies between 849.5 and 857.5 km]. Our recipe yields 1.38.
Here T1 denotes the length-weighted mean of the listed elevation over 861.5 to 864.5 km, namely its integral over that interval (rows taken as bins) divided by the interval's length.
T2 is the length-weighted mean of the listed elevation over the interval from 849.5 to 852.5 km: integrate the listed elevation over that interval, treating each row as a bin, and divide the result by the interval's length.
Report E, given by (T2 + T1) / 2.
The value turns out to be 5.13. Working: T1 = 5.7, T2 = 4.6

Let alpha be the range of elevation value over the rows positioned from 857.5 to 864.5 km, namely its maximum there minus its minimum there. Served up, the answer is 0.9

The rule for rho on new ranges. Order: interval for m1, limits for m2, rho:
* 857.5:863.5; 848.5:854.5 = 9.9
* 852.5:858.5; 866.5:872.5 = 10.1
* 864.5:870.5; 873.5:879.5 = 10.7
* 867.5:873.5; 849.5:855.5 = 10.0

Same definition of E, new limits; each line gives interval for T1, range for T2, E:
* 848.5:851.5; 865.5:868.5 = 5.03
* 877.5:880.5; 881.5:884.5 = 4.97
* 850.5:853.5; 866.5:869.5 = 5.09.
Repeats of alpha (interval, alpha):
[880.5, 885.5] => 0.6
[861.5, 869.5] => 0.6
